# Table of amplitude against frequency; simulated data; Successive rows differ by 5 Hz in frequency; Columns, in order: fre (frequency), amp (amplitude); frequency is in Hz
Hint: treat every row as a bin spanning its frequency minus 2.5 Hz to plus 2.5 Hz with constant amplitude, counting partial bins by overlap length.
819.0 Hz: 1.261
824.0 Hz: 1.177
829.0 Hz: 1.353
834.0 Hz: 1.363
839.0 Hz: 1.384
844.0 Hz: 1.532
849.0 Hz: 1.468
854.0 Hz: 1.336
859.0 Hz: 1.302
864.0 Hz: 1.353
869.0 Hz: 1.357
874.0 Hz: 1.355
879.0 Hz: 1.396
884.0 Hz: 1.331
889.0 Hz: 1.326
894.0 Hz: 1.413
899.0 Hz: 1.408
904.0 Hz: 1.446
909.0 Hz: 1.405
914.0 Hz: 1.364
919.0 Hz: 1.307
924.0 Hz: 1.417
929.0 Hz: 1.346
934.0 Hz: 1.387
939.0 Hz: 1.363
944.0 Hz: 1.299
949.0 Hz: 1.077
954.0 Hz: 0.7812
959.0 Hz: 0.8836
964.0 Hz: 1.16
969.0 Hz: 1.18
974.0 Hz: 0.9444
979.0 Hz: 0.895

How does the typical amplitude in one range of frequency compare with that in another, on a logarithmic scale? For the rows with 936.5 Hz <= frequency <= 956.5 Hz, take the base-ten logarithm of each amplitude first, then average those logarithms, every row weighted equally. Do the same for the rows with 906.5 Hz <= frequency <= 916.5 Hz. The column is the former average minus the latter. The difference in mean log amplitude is -0.098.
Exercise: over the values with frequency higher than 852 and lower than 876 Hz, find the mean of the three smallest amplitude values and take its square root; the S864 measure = 1.15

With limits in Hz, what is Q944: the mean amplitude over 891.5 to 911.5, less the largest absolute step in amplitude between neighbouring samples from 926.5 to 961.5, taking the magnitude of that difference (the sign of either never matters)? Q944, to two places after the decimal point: 1.12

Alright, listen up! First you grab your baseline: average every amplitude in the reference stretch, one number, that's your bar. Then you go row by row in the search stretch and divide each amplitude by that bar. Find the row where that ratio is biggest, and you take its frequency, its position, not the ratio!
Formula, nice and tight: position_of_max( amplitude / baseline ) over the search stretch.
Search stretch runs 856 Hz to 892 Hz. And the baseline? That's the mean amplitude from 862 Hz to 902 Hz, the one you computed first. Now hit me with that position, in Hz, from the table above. 879.0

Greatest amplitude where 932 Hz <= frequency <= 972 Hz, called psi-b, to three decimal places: 1.387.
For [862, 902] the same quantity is 1.413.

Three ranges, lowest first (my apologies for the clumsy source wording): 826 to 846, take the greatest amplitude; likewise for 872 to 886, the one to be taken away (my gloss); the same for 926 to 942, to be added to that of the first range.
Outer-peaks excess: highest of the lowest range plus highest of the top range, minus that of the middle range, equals 1.52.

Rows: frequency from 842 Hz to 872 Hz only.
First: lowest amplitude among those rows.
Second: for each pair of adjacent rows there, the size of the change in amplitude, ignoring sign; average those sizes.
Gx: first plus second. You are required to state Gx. 1.359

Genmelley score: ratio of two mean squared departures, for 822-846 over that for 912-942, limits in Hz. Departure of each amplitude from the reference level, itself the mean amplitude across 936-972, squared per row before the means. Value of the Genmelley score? 1.2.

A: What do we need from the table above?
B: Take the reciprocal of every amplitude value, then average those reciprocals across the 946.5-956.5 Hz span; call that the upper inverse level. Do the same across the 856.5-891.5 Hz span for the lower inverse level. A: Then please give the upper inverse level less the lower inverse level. 0.36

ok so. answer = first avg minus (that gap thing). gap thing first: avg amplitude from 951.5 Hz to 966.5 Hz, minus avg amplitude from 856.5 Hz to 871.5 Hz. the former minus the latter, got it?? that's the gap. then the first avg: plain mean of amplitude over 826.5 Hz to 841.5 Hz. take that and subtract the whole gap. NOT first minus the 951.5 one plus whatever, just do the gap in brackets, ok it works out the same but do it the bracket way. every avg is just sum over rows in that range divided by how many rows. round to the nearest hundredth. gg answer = 1.76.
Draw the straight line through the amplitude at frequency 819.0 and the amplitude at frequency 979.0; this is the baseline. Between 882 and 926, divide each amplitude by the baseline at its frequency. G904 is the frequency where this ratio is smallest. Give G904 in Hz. 884.0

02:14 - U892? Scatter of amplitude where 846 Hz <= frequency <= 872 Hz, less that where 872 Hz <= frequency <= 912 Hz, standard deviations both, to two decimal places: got 0.02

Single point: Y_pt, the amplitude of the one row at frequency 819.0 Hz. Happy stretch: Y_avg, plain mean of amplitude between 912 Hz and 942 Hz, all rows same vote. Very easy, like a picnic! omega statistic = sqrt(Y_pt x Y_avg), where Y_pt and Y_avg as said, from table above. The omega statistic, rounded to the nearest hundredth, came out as 1.31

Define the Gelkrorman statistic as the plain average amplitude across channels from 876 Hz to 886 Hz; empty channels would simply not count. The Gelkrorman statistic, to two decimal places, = 1.36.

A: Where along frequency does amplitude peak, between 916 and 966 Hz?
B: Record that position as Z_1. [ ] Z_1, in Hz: 924.0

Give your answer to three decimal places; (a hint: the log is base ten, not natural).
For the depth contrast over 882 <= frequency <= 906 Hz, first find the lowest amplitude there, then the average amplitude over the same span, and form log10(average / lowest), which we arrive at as 0.019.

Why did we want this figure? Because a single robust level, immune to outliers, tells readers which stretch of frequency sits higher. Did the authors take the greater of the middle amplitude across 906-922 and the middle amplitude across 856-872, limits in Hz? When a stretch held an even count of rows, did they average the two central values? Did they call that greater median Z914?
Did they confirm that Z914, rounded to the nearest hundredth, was 1.36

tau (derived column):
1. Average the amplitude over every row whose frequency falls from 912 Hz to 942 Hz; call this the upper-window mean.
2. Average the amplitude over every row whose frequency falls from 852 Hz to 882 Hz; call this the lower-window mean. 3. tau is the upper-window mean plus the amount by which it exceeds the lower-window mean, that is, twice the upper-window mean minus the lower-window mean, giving 1.38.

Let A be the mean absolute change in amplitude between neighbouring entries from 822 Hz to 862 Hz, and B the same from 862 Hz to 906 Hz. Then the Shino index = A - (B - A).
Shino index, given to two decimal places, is 0.14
